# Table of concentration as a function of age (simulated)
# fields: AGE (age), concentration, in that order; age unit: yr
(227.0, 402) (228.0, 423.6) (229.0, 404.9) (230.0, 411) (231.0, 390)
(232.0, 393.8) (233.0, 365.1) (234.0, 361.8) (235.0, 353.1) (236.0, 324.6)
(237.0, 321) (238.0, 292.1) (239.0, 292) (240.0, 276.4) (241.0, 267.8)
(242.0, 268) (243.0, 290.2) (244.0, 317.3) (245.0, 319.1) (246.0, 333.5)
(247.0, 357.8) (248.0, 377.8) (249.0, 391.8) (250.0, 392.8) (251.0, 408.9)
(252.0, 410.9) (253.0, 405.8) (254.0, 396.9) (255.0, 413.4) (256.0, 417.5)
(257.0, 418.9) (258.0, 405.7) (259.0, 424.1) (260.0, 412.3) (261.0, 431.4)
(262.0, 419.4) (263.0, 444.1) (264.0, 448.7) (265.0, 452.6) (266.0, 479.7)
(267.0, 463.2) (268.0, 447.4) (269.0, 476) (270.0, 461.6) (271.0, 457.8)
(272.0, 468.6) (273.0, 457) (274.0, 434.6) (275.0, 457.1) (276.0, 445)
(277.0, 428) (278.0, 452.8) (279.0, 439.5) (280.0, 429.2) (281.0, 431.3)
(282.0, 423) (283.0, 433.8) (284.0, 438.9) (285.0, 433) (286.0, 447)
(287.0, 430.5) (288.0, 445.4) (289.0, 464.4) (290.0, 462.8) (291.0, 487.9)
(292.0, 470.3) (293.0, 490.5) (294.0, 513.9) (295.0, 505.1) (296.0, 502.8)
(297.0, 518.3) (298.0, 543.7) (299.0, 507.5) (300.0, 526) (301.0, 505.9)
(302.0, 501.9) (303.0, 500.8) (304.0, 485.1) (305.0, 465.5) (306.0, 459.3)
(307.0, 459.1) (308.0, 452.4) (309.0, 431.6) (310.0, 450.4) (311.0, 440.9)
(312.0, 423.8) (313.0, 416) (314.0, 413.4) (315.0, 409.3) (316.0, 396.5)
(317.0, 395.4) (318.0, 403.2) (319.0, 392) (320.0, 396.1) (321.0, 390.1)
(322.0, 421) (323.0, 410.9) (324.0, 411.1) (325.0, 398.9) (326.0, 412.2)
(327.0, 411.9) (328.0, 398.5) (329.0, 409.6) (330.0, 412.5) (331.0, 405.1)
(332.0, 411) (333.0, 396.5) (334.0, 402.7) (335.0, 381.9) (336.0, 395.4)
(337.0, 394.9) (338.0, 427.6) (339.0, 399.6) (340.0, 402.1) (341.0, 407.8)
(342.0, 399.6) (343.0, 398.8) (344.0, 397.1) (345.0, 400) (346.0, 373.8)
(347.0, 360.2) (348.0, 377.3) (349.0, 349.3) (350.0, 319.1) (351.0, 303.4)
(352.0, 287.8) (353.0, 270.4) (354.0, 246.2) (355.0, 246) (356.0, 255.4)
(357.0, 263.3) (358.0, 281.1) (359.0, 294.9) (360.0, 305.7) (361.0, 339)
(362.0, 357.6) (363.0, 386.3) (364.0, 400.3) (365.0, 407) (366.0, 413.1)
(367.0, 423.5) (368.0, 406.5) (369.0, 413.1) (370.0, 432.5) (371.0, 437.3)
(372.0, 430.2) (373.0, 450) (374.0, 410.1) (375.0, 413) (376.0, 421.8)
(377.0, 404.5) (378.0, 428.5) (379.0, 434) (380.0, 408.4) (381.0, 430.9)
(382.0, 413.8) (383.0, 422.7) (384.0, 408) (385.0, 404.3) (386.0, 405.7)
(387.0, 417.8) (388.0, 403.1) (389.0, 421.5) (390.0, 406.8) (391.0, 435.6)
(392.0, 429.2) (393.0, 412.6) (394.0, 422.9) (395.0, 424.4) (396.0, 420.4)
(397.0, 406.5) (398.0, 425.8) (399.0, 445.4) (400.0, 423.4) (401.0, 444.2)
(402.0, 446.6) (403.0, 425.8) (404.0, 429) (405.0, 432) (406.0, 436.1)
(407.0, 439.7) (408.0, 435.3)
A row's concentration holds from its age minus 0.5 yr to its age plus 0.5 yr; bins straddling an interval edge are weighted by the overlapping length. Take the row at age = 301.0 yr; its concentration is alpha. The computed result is 505.9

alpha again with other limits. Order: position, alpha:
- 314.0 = 413.4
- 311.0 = 440.9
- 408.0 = 435.3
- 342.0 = 399.6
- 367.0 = 423.5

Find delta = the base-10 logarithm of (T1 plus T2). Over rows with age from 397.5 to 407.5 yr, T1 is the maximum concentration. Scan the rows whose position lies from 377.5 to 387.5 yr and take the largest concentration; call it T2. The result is 2.94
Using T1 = 446.6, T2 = 434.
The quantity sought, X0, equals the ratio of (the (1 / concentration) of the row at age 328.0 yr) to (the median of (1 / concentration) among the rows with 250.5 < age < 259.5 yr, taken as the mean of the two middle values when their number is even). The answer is 1.03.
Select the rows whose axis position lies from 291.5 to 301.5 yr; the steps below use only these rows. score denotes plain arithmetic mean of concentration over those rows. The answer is 508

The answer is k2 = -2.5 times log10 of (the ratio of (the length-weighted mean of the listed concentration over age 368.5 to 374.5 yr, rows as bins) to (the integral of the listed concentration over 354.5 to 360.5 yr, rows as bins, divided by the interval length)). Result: -0.5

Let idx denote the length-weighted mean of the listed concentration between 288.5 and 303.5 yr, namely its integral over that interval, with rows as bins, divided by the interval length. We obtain 500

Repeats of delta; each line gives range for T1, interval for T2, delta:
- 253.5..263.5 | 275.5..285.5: 2.95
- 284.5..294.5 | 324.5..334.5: 2.97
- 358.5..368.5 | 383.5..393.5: 2.93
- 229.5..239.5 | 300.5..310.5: 2.96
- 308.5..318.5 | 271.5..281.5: 2.96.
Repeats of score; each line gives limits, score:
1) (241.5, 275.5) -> 411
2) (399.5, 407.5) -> 435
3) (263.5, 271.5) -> 461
